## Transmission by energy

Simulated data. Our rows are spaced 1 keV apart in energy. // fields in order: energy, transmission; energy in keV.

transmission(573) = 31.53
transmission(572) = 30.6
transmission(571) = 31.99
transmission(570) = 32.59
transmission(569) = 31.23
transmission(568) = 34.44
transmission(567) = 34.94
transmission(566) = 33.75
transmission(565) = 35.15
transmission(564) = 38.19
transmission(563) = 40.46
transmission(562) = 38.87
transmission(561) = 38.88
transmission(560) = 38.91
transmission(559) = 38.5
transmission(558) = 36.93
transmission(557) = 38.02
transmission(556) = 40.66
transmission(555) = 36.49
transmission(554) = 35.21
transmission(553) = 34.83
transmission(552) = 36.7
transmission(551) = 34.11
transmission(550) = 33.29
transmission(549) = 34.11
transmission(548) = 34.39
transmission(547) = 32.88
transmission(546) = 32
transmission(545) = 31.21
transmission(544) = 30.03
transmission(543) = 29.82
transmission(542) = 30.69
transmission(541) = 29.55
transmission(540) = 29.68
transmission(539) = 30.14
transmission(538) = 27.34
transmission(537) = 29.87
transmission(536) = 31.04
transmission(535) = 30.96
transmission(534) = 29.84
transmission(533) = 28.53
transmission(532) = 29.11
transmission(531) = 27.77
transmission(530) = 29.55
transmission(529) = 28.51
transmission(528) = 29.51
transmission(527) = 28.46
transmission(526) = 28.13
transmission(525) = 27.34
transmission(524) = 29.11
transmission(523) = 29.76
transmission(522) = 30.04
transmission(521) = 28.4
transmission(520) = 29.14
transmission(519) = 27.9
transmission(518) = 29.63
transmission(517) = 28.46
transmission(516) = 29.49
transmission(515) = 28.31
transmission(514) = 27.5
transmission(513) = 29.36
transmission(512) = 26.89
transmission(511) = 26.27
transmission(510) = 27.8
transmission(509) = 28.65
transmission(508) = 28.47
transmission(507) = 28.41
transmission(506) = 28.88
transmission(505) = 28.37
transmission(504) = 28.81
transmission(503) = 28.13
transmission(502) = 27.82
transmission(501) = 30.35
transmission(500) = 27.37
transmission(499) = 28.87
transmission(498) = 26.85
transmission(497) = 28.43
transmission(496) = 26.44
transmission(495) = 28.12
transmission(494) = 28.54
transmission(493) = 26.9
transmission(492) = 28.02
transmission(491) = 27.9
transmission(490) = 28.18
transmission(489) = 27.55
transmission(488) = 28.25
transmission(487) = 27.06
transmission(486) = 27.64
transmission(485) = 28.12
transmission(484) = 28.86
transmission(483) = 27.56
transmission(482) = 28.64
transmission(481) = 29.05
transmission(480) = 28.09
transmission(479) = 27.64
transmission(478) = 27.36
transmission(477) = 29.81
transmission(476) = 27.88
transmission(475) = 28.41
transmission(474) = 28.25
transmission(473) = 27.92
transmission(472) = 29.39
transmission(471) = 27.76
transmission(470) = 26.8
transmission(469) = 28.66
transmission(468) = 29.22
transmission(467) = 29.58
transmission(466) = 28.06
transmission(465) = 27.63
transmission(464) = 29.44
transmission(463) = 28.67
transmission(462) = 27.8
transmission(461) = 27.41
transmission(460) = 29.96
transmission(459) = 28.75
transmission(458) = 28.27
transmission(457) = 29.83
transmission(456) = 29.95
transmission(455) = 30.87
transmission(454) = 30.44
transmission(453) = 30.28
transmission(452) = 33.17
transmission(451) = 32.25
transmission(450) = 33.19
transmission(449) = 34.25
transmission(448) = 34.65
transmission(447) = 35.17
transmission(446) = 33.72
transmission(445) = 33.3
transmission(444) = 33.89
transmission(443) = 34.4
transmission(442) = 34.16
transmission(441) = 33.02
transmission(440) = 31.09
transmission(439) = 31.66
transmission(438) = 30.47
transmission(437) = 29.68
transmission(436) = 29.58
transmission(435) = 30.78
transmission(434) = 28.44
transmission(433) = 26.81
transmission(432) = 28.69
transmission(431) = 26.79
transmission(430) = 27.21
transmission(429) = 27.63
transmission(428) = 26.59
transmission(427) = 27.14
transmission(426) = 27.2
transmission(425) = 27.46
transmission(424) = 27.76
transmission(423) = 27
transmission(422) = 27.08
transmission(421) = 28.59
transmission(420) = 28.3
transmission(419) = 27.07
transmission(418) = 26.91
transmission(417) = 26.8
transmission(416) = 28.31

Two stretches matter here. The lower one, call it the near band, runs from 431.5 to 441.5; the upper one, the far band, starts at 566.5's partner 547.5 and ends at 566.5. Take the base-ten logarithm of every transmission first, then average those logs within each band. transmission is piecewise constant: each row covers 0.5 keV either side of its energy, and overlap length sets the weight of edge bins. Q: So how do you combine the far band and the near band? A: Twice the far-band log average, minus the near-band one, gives 1.65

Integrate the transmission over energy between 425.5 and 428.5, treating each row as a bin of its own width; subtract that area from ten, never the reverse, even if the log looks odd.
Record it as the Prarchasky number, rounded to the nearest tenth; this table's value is -70.9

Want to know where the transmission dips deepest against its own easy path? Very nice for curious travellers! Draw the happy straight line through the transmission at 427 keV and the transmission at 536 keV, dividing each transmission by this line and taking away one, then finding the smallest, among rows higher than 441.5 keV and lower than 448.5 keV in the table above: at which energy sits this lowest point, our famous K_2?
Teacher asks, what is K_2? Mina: 445 keV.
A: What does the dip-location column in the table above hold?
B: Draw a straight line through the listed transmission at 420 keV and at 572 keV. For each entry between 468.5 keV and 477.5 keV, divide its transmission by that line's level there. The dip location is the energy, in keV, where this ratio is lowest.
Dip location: 470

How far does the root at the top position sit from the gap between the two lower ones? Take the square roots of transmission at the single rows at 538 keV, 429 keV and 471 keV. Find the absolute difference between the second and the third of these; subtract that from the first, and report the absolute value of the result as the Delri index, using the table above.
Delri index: 5.2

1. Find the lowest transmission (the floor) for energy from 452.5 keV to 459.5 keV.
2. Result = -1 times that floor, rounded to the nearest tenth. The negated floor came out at -28.3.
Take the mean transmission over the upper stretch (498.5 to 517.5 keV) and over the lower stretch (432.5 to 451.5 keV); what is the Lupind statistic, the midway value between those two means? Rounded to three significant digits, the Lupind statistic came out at 30.2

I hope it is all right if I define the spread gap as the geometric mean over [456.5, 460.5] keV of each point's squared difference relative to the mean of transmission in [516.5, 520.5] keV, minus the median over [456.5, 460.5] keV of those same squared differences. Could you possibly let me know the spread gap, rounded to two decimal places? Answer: -0.54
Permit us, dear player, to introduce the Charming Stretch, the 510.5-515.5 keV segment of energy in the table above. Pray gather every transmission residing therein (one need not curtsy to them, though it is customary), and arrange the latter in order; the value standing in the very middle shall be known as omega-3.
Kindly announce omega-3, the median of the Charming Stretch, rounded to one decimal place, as 27.5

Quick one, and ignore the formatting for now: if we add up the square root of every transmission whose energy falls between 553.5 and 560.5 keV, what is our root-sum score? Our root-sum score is 43.0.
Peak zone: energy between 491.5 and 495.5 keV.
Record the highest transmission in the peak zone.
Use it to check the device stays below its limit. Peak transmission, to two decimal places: 28.54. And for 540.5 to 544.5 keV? 30.69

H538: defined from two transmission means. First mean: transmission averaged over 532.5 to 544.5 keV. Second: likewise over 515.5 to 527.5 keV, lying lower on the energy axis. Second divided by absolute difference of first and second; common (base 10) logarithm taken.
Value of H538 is 1.5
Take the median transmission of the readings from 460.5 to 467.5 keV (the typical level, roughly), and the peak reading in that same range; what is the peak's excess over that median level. 1.5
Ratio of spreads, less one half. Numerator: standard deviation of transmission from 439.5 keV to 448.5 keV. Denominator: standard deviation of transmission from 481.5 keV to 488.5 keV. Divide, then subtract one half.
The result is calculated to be 1.4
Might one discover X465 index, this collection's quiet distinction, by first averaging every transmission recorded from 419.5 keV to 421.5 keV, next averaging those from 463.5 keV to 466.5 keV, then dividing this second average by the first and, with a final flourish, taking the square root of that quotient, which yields 1.00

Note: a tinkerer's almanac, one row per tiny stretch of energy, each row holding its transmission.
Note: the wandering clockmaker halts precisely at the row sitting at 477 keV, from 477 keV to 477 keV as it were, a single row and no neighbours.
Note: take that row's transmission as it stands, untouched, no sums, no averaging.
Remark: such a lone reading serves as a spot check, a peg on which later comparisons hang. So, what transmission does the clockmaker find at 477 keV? 29.81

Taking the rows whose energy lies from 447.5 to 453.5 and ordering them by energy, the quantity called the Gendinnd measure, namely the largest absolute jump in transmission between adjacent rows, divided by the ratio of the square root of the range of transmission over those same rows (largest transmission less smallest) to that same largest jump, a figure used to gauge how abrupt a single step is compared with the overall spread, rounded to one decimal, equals 4.0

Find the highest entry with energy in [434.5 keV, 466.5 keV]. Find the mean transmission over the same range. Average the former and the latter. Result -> 33.1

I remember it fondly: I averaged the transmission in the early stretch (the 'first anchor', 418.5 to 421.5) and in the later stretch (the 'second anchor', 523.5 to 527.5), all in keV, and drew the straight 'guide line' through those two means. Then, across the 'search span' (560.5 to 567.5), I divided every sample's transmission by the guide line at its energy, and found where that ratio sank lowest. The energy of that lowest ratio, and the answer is 566 keV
